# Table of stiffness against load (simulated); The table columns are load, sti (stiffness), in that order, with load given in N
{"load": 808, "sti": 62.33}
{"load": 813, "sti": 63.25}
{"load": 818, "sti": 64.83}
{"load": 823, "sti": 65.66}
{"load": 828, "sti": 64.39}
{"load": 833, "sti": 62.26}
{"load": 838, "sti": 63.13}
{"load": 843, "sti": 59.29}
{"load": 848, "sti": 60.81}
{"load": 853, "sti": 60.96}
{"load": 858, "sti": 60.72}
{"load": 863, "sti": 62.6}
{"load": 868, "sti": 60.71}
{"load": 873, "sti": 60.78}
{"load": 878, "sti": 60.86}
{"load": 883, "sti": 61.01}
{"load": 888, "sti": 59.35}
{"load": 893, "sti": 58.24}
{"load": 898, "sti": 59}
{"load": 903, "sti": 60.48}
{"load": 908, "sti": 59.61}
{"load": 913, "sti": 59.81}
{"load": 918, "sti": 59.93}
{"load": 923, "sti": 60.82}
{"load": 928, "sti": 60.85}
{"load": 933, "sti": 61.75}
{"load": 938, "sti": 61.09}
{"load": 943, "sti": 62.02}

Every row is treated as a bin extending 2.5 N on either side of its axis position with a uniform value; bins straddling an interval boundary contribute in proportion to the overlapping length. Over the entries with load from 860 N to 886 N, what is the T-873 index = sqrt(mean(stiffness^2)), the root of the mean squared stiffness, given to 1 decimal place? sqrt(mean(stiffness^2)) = 61.2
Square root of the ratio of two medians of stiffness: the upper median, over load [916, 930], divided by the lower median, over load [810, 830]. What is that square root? 0.97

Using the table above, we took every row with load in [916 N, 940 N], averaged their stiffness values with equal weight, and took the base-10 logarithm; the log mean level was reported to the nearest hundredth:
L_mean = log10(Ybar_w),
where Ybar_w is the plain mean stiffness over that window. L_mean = 1.78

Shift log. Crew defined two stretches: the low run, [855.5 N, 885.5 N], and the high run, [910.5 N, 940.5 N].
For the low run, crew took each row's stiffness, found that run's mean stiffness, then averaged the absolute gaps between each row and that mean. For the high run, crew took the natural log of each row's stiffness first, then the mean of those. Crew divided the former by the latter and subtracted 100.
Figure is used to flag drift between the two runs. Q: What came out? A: -99.88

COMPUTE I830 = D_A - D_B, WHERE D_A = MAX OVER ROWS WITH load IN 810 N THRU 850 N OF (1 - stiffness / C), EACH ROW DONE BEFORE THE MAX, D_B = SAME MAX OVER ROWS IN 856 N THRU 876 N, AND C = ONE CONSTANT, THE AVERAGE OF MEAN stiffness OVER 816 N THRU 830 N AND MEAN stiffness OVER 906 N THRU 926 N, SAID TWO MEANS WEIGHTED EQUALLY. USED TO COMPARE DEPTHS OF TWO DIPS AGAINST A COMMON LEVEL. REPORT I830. 0.023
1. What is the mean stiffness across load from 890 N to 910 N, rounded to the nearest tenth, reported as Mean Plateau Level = 59.3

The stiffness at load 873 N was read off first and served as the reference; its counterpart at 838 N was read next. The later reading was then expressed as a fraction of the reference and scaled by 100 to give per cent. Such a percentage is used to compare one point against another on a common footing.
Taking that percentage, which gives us 104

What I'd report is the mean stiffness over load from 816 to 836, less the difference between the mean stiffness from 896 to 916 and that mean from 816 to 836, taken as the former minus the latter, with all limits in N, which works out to 69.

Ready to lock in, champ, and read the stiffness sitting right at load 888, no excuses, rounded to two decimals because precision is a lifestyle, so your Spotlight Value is 59.35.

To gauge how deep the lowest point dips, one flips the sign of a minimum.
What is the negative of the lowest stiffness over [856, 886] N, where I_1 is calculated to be -60.7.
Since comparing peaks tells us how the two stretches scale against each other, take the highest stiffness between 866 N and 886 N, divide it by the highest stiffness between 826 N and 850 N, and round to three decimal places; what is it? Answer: 0.948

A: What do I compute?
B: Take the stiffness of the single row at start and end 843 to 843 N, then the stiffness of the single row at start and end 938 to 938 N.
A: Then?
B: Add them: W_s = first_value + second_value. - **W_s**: 120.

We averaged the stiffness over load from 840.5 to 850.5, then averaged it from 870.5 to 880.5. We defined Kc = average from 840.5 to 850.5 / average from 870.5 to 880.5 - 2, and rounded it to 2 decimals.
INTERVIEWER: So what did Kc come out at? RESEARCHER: -1.01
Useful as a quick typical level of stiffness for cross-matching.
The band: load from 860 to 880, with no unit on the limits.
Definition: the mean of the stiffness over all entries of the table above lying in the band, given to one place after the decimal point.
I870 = 61.2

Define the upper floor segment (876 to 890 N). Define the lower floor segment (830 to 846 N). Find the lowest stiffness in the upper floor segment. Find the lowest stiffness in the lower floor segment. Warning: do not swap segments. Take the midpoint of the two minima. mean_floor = 59.3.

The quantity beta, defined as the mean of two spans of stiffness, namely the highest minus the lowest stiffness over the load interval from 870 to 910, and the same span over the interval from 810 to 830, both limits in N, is 2.59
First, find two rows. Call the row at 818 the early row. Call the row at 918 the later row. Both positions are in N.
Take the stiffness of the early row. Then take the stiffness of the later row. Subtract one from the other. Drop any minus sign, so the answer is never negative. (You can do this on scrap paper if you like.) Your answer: 4.9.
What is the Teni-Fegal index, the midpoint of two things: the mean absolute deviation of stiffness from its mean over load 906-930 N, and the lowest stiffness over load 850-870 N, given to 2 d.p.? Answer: 30.61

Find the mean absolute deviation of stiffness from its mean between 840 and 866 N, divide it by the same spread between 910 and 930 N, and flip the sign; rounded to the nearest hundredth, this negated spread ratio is -1.50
